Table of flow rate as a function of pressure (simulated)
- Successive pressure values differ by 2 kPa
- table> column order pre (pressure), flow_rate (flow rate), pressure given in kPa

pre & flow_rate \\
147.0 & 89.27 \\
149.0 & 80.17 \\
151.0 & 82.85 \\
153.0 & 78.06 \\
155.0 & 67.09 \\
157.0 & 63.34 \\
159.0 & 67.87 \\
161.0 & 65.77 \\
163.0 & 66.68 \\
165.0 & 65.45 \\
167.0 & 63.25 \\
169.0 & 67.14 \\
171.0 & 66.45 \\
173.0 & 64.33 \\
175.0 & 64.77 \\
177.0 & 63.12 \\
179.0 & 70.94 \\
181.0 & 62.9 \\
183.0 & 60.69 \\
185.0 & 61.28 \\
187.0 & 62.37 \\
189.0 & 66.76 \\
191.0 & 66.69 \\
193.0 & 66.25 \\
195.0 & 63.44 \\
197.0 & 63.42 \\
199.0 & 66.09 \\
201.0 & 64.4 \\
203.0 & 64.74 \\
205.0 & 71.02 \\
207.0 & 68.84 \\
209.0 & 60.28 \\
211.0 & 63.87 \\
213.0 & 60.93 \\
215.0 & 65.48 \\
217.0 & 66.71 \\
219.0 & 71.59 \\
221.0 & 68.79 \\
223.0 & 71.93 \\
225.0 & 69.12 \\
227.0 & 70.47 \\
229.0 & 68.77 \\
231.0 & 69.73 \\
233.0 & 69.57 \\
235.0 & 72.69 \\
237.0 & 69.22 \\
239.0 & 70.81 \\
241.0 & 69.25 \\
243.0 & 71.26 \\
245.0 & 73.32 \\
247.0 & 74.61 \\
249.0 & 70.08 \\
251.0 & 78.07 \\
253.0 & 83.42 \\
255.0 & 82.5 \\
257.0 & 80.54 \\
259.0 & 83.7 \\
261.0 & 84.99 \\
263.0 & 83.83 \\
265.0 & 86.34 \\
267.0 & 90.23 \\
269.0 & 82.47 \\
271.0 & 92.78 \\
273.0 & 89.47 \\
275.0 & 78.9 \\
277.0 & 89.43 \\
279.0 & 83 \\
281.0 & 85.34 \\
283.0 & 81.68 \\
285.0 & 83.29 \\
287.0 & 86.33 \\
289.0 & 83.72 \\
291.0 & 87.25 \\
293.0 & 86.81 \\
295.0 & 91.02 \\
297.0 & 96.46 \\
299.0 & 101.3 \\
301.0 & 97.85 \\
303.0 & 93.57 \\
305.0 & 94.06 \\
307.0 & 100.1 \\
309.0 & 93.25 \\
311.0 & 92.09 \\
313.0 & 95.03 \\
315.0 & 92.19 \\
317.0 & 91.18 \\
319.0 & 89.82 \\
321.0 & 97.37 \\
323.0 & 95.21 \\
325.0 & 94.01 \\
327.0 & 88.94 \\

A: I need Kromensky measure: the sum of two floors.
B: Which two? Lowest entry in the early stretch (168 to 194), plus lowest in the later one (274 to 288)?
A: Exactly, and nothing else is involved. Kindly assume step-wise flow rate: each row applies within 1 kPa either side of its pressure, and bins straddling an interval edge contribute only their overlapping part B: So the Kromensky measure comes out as 140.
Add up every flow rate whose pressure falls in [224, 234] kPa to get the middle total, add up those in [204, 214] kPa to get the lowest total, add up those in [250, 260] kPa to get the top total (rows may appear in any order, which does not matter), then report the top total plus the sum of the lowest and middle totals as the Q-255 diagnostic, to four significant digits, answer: 1081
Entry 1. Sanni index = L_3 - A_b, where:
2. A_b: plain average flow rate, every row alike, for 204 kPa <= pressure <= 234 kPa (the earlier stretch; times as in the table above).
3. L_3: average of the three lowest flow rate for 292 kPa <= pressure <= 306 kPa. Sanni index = 23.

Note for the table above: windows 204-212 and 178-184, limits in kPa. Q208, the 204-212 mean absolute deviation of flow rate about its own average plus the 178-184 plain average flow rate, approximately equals 68.8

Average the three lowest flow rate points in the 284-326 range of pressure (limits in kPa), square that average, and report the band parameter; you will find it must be 7131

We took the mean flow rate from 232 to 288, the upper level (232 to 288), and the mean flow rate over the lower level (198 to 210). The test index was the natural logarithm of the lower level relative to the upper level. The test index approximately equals -0.20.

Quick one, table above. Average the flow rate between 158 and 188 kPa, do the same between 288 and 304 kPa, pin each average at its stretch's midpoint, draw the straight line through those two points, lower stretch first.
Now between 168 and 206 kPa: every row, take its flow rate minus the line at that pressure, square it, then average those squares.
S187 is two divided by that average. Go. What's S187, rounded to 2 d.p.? 0.10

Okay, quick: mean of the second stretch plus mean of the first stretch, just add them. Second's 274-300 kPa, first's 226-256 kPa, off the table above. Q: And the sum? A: 160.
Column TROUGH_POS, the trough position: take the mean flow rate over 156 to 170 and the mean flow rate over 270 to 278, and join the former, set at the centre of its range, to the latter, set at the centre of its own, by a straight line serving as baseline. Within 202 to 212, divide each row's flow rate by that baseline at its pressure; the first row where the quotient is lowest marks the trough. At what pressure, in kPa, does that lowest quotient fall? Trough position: 209.0 kPa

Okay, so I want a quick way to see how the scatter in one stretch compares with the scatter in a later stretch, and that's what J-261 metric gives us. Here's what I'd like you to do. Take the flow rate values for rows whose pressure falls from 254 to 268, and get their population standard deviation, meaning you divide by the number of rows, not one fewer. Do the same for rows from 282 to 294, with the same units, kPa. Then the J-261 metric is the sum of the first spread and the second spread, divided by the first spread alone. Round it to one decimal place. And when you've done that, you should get 1.7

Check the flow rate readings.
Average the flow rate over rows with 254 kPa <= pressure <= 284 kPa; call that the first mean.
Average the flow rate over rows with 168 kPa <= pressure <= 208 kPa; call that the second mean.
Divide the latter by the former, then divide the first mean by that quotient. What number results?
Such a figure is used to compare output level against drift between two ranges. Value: 111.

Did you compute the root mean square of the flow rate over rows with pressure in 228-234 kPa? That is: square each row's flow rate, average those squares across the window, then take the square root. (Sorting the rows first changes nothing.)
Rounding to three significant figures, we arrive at 69.4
